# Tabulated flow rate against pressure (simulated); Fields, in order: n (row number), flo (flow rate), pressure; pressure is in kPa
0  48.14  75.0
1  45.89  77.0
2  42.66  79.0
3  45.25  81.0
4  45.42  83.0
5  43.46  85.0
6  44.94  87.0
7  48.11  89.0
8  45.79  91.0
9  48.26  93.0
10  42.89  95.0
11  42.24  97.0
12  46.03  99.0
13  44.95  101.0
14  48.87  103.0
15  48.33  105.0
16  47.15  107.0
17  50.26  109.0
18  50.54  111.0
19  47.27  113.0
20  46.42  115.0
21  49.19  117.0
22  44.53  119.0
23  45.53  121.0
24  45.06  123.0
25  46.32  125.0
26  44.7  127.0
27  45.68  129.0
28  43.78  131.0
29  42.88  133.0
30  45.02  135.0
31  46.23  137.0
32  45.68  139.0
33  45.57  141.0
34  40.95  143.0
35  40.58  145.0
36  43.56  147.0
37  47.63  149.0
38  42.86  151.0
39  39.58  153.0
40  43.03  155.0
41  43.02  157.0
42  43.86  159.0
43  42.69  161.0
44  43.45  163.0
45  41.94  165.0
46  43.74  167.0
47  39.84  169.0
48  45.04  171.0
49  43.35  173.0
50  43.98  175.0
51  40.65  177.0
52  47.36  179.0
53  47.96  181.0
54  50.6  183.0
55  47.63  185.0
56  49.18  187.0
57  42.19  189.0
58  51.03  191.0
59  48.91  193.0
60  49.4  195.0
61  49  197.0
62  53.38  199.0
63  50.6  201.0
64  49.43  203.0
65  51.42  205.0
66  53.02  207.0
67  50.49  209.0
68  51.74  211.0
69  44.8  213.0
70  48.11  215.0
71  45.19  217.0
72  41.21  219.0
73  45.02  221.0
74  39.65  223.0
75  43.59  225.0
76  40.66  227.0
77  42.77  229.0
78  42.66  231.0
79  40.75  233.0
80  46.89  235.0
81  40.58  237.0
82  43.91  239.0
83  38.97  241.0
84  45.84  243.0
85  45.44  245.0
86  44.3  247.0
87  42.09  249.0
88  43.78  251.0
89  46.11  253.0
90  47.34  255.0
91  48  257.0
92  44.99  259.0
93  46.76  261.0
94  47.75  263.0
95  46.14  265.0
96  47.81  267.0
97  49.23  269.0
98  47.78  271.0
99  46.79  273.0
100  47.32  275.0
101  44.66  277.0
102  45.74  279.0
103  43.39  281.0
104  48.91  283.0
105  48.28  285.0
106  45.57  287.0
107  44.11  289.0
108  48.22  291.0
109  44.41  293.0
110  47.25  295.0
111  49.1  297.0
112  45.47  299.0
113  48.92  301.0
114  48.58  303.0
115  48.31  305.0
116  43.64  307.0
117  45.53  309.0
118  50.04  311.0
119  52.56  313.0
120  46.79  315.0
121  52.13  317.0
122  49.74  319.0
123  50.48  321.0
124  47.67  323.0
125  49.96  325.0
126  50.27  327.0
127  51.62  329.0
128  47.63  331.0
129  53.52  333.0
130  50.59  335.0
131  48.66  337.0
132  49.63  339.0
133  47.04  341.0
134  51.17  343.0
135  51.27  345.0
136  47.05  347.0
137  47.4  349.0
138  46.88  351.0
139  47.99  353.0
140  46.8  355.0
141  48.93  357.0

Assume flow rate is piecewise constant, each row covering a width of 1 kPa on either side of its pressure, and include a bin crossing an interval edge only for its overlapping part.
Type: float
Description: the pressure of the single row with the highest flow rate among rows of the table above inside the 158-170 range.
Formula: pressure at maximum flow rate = 159.0 kPa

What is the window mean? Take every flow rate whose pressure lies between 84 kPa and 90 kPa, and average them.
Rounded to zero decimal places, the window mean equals 46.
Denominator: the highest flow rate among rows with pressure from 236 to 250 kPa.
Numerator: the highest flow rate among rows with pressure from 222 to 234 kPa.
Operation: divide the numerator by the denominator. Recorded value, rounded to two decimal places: 0.95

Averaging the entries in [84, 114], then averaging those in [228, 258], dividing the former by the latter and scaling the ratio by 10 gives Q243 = 10.6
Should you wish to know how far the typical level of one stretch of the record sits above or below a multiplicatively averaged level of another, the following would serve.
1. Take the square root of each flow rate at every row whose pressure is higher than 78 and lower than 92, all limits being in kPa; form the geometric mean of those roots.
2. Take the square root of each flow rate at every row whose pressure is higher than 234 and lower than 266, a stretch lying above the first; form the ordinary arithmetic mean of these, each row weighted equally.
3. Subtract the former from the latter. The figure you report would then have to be -0.01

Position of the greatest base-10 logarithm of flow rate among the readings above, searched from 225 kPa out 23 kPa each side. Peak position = 207.0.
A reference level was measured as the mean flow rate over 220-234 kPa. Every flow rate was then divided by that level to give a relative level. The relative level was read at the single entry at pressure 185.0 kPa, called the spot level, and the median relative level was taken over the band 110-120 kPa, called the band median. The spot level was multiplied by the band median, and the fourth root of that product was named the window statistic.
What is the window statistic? 1.061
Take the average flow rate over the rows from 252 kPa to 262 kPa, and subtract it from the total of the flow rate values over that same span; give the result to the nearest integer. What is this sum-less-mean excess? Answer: 187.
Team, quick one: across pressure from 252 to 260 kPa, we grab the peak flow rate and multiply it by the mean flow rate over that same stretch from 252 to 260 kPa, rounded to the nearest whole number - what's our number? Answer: 2237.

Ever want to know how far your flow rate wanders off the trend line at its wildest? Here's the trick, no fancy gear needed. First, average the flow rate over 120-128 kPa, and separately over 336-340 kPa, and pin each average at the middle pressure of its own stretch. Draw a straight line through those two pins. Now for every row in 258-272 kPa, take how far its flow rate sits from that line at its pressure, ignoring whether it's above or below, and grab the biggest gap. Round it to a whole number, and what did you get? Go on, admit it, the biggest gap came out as 3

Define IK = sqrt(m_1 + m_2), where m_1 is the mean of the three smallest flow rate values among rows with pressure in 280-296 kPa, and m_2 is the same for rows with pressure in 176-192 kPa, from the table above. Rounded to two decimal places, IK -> 9.35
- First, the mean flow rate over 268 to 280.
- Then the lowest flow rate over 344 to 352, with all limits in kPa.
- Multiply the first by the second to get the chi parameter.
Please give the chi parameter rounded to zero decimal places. 2200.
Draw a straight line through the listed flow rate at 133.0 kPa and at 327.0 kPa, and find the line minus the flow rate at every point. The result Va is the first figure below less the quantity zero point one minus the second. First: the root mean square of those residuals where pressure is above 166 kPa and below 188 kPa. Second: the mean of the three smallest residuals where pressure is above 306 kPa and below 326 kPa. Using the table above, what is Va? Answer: 1.29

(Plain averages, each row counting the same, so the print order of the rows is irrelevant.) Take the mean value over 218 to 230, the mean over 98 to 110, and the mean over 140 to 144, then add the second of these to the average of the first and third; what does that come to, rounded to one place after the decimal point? 90.3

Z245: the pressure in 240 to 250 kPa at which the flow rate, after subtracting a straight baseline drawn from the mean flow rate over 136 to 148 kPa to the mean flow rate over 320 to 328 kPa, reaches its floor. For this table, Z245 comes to 241.0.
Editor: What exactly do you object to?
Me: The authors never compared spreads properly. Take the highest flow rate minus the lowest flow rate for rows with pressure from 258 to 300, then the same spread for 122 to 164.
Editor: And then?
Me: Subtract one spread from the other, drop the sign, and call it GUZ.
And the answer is 2.2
